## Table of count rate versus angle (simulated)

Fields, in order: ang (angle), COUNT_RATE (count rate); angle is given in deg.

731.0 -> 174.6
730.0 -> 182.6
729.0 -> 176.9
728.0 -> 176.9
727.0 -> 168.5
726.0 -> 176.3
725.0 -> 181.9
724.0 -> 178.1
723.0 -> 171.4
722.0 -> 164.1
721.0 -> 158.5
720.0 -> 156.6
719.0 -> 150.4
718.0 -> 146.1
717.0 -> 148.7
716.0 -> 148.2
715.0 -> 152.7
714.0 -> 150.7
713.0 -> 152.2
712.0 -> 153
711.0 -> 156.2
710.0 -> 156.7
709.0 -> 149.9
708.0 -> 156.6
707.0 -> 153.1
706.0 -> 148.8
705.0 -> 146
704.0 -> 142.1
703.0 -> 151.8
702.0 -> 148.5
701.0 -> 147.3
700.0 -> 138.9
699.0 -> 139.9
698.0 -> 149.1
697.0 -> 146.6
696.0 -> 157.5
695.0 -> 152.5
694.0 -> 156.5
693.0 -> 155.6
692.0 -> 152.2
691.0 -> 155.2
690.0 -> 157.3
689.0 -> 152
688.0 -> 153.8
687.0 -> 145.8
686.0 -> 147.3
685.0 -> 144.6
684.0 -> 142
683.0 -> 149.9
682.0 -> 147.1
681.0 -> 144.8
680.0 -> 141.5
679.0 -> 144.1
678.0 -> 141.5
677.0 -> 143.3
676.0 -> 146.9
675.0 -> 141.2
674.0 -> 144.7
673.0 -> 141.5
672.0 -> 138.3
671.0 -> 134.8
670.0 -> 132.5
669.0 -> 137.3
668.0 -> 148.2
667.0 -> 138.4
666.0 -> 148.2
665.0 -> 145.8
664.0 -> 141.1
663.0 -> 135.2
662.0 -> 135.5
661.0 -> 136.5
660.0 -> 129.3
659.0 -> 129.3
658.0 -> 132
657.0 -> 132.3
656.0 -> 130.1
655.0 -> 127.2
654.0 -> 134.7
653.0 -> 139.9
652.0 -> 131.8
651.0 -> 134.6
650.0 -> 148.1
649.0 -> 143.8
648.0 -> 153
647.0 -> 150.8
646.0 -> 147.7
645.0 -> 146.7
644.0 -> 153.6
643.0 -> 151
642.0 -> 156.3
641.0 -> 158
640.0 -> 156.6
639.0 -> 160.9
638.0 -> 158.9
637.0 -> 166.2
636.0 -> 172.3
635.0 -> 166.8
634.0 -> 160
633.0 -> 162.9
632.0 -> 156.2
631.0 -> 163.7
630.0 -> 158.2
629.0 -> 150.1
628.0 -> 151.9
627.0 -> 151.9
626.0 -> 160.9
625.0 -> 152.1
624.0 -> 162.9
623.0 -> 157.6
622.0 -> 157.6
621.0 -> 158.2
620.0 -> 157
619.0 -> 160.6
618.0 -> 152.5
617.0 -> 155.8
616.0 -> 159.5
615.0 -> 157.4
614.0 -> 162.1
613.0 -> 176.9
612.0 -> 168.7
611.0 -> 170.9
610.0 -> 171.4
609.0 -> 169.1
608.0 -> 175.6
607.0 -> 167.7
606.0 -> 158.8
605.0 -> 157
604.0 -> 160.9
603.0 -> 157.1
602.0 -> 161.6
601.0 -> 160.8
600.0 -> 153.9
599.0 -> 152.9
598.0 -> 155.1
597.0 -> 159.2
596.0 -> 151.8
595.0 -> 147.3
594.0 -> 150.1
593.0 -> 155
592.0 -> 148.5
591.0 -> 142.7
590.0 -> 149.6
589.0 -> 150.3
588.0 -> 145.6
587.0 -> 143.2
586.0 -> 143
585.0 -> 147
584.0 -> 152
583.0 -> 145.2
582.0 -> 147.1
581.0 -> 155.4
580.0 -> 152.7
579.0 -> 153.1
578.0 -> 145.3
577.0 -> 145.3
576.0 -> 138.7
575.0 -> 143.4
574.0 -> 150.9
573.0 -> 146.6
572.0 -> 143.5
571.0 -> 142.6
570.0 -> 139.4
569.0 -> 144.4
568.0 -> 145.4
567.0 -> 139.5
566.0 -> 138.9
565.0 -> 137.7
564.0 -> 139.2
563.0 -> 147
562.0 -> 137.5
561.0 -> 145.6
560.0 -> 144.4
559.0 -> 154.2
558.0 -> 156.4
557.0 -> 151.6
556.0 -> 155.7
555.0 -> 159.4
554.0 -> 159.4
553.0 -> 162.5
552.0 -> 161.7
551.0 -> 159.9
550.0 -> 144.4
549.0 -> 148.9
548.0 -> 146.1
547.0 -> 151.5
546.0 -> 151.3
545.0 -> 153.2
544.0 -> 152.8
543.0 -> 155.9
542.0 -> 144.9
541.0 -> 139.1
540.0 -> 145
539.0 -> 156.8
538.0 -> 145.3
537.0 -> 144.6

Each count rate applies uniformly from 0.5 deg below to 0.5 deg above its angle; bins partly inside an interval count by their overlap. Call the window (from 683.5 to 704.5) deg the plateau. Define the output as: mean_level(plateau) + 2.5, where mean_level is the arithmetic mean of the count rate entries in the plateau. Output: 152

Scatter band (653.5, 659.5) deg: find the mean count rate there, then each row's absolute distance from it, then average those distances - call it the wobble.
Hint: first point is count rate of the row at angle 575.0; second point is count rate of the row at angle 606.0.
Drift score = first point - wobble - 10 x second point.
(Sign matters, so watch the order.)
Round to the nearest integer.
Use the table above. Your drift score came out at -1447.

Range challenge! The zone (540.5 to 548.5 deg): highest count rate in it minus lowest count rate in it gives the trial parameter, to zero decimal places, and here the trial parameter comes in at 17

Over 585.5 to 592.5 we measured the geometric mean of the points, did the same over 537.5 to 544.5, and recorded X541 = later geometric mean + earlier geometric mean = 295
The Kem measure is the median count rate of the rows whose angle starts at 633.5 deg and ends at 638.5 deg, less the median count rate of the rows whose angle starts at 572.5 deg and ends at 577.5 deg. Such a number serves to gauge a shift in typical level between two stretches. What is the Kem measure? 21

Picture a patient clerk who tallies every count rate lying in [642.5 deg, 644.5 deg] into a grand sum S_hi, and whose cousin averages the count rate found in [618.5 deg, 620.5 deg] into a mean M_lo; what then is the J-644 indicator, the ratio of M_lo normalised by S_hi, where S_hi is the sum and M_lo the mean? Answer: 0.521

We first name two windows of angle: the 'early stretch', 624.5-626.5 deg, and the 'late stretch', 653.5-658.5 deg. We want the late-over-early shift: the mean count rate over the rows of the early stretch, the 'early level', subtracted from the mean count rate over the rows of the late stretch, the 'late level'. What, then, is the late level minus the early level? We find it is -25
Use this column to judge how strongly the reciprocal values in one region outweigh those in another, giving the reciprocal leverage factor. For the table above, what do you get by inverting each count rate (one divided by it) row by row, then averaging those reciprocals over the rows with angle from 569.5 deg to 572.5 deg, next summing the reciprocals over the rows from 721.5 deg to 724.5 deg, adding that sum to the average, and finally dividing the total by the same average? 3.5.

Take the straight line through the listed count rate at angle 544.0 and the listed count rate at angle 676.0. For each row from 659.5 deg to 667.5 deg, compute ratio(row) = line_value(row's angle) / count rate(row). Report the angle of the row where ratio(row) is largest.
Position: 660.0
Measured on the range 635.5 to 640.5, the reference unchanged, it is 640.0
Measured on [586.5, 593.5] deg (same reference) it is 591.0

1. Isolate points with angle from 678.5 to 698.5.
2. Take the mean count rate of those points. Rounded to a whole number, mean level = 150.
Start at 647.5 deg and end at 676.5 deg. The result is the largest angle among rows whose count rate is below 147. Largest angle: 676.0 deg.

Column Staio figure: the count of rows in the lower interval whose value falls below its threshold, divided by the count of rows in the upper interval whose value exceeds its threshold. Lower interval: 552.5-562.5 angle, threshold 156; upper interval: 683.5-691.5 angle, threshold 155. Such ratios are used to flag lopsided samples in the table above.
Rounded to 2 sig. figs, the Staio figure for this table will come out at 3.0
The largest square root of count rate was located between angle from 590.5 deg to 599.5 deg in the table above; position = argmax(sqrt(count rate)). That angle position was 597.0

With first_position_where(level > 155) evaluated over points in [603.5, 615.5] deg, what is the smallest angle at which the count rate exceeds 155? 604.0 deg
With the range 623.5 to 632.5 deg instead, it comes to 624.0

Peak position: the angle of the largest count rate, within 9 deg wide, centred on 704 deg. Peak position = 708.0 deg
